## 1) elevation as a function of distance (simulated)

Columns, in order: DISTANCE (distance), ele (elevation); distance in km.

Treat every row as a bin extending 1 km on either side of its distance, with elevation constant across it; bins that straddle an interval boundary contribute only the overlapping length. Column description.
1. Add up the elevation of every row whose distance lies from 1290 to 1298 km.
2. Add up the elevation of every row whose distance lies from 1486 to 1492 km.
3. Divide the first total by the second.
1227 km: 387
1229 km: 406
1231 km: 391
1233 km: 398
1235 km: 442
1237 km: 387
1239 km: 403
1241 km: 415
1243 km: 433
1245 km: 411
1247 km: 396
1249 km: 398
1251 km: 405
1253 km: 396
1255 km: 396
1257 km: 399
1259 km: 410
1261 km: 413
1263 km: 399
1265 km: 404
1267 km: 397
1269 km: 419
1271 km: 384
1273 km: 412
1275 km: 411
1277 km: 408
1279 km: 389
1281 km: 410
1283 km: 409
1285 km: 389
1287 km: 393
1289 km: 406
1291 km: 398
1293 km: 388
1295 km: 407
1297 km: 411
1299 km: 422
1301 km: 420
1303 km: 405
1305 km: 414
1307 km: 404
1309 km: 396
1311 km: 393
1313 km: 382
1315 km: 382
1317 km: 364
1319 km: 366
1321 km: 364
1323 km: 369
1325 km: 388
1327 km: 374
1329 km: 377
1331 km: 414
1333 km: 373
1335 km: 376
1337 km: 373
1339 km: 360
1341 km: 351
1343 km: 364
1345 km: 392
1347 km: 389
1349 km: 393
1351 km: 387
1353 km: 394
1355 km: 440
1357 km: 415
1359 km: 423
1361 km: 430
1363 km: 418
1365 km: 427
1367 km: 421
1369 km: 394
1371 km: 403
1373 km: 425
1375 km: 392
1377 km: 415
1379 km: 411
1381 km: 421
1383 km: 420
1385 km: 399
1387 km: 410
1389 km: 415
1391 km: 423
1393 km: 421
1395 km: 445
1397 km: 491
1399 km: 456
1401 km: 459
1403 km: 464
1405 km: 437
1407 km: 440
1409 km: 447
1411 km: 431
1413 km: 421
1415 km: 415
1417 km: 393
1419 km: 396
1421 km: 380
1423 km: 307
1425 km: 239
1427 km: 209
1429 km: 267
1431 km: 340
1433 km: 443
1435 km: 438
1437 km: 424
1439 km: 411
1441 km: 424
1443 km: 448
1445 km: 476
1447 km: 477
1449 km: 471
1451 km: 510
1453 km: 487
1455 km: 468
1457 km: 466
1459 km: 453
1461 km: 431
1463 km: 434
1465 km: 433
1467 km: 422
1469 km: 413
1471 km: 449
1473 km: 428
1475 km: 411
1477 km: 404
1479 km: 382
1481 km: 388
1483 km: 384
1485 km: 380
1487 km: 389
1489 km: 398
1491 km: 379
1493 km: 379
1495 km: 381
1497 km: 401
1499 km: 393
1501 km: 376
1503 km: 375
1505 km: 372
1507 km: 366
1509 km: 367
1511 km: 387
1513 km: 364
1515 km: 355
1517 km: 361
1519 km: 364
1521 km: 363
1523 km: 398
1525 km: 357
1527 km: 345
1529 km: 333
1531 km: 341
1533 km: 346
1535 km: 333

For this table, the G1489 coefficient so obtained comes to 1.38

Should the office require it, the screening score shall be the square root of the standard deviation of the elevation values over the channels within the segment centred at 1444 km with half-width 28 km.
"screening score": 8.6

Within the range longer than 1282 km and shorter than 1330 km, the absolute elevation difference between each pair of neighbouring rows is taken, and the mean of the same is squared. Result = 83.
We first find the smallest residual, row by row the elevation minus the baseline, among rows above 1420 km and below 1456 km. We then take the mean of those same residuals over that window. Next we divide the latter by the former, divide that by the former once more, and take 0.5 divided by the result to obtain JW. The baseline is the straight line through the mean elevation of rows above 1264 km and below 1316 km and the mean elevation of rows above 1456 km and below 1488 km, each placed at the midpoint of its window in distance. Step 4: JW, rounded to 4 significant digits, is -1615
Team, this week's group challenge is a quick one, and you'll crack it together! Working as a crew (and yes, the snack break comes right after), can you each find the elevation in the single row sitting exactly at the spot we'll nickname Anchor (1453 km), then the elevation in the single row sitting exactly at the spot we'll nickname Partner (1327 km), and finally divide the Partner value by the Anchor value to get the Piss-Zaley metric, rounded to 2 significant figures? 0.77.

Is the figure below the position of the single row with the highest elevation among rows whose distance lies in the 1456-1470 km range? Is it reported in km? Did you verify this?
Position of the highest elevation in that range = 1457 km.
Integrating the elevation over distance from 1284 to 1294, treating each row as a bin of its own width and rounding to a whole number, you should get 3948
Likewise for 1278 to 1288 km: 3980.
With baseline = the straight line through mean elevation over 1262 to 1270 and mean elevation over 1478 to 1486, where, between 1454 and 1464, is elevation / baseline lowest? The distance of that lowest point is 1461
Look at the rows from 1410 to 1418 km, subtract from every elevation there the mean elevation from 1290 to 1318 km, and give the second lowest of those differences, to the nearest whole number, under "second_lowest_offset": 16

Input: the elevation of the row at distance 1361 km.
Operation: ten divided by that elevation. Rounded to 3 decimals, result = 0.023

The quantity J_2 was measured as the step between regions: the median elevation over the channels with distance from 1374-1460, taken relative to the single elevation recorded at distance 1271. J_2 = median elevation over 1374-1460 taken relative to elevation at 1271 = 40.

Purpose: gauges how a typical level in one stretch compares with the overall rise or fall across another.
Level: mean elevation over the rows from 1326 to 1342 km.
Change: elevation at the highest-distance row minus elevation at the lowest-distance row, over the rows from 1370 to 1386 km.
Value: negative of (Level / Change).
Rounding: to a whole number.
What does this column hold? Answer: 94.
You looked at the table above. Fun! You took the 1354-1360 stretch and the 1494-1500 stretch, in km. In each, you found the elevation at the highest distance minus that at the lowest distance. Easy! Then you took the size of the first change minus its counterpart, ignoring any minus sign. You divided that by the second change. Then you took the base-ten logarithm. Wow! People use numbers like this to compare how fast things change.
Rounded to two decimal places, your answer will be 0.38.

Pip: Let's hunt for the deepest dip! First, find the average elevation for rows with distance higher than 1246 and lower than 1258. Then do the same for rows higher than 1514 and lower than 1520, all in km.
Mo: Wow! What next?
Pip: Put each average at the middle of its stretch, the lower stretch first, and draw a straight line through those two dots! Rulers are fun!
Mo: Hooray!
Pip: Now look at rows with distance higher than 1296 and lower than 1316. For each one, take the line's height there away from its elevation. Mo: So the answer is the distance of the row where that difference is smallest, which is 1313 km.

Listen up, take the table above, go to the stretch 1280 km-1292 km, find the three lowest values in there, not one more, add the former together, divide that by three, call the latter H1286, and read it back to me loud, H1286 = 393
